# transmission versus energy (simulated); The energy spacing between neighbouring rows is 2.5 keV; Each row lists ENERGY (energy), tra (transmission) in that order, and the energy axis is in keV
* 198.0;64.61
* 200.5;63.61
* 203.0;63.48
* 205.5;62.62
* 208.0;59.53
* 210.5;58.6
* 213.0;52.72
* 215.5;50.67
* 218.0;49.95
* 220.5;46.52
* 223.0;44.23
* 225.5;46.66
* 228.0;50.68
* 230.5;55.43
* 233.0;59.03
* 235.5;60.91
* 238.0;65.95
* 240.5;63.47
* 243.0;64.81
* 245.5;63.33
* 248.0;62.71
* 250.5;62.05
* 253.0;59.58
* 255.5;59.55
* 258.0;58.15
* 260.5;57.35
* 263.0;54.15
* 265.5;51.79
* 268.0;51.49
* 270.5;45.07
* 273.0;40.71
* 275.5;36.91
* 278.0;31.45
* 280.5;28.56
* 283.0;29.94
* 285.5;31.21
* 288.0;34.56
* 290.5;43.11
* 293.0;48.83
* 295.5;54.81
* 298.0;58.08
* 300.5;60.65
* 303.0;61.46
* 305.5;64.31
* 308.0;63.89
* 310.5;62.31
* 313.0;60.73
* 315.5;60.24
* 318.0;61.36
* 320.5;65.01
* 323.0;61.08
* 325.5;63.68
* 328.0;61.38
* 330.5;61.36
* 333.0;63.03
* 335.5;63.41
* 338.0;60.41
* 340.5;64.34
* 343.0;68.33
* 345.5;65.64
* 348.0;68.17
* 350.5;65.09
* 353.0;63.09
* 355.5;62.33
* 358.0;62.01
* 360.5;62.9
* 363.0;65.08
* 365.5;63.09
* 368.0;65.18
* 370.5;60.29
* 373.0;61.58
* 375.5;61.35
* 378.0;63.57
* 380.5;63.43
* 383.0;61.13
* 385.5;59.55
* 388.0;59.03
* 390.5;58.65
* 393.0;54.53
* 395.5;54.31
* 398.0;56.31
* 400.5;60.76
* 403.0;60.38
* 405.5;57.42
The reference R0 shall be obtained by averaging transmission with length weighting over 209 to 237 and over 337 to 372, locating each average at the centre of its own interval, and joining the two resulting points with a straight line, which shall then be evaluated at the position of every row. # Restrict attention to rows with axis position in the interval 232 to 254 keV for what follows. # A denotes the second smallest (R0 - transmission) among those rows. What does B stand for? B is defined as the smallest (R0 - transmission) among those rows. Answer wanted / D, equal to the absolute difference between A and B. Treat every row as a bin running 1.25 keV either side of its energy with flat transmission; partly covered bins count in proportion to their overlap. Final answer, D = 1.6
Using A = -11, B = -12.1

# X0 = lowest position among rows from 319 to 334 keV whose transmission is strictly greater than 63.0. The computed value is 320.5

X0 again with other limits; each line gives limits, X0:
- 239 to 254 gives 240.5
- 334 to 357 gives 335.5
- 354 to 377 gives 363.0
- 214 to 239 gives 238.0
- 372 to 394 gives 378.0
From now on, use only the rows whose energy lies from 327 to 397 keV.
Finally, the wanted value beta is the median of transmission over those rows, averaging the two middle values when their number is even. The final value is 63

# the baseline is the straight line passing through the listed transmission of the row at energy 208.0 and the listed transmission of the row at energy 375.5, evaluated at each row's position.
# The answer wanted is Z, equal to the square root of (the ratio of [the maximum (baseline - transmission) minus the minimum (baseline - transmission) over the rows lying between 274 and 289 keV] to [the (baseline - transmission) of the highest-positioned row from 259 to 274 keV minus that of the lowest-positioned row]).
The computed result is 0.7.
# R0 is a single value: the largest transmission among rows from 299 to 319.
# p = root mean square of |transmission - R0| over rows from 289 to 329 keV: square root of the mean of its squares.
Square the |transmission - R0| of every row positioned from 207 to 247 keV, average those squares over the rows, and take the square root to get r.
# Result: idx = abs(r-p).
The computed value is 3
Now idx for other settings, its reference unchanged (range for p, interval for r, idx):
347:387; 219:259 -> 7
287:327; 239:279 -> 4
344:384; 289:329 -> 5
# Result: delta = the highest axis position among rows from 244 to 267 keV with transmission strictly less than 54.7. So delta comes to 265.5 keV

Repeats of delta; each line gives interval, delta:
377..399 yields 395.5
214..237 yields 228.0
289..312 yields 293.0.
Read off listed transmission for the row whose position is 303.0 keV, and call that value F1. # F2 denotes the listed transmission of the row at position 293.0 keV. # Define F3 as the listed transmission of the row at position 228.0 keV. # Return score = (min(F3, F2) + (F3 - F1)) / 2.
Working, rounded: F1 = 61.46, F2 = 48.83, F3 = 50.68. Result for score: 19.0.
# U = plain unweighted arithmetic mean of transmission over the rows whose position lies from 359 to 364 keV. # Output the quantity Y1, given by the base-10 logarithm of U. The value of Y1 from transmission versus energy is 1.81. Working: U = 64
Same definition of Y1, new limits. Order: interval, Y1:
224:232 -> 1.71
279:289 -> 1.49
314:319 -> 1.78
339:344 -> 1.82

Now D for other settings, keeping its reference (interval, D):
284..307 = 2.6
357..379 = 0.3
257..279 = 1.0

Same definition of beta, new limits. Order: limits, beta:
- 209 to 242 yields 53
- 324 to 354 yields 64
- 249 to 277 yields 54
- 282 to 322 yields 60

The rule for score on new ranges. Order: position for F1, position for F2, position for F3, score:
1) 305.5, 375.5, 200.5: 30.3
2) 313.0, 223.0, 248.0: 23.1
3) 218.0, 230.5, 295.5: 29.8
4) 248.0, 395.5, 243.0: 28.2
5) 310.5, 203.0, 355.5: 31.2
